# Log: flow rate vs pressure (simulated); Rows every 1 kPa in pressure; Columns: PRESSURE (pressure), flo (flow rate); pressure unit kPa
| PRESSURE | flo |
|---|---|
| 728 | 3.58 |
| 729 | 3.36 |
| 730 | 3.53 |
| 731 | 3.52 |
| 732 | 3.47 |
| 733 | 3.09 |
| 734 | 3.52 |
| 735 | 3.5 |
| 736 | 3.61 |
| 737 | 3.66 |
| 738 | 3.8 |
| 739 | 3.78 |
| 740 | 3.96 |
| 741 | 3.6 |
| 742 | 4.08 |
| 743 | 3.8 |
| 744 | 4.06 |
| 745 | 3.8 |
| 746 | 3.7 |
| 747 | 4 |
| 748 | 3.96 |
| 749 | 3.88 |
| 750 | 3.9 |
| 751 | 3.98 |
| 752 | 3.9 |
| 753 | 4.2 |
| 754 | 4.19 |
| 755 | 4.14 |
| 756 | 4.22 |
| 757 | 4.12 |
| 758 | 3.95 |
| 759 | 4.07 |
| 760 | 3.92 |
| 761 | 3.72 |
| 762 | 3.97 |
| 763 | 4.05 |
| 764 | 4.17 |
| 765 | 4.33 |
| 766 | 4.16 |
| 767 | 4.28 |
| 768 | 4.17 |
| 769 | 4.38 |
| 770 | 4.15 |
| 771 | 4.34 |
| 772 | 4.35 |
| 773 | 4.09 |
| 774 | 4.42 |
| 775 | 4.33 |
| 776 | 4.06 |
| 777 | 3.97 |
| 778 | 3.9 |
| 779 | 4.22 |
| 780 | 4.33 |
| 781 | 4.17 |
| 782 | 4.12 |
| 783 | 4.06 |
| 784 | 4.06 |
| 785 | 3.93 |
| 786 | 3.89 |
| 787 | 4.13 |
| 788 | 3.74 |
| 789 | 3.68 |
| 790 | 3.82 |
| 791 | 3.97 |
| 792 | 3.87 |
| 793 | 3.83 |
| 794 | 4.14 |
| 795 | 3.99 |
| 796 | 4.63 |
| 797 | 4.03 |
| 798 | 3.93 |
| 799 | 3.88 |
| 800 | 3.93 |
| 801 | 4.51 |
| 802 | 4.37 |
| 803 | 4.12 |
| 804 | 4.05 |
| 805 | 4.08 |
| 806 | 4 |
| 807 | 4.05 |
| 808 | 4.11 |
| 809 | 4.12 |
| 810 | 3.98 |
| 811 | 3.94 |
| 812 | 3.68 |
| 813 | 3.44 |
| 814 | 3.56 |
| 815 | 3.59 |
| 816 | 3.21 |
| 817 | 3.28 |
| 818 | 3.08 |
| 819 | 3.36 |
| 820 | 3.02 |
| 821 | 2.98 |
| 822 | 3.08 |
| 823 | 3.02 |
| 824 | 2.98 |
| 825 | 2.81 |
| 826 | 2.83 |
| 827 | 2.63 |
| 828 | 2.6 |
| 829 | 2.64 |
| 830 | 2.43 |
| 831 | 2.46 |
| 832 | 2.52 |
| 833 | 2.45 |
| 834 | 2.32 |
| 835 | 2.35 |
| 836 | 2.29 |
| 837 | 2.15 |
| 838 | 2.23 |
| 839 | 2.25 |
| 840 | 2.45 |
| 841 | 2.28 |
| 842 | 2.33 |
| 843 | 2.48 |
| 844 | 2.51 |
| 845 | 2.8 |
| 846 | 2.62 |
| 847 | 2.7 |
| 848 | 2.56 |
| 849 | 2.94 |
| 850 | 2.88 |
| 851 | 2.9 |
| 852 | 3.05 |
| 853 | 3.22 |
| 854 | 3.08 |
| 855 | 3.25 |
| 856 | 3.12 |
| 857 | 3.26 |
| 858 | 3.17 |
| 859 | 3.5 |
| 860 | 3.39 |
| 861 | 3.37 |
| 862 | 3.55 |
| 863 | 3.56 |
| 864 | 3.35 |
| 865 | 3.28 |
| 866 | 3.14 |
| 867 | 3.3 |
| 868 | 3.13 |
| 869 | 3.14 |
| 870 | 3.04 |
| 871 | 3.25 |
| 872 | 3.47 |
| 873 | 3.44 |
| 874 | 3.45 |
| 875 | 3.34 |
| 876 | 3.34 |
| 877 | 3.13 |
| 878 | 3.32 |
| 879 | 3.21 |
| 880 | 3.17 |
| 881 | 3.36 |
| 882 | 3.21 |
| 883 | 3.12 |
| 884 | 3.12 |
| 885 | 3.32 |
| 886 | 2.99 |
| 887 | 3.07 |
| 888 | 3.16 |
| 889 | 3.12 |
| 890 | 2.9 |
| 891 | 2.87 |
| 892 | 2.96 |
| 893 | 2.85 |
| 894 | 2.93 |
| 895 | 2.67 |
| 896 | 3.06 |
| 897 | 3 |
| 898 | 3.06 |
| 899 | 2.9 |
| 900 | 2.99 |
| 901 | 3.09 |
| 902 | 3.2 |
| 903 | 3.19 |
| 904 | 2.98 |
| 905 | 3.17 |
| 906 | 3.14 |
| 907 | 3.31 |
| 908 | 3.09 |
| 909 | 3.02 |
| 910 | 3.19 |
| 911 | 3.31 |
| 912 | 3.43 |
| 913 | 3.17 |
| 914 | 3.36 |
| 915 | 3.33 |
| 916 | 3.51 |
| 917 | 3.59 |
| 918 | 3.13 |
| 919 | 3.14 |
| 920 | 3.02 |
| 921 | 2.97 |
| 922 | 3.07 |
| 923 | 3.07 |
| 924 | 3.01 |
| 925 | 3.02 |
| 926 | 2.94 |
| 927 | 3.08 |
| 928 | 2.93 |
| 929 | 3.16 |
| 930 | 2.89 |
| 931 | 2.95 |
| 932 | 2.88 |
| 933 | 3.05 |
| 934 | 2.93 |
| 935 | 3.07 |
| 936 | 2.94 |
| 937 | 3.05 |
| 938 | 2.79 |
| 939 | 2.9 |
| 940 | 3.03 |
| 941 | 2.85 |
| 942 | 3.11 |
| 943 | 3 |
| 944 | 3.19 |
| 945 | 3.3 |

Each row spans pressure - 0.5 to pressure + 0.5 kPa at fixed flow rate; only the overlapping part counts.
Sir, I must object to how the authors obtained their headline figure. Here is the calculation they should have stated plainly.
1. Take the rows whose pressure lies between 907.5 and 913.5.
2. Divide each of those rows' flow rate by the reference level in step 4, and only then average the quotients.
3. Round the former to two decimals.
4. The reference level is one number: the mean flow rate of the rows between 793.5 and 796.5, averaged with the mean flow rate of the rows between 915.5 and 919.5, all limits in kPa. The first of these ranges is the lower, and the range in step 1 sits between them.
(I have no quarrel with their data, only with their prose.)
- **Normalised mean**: 0.84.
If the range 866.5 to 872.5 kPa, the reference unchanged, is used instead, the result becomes 0.85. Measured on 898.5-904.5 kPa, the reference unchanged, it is 0.81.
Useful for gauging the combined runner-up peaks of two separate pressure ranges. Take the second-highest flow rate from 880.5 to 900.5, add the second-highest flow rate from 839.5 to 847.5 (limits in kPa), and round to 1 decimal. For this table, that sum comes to 6.0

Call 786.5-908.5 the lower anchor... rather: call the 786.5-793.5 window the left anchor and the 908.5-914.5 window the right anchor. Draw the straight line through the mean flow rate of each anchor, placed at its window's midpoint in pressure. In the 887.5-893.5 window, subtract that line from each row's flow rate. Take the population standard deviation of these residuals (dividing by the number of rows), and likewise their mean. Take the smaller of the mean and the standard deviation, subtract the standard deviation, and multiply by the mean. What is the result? 0.18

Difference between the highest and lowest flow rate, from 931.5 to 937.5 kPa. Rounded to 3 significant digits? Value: 0.190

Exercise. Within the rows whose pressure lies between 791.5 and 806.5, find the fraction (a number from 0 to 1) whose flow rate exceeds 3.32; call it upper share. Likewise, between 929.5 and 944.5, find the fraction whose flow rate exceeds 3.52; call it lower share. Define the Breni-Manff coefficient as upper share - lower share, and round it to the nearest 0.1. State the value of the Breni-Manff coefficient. 1.0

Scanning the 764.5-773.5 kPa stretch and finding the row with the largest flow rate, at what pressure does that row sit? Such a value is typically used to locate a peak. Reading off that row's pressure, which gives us 769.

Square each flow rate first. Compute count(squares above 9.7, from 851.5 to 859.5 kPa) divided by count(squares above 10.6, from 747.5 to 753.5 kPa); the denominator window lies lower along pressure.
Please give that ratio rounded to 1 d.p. 1.0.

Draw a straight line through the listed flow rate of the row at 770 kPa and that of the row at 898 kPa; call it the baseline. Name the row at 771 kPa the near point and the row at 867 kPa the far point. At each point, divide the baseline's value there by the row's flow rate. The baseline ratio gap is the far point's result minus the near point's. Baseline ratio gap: 0.1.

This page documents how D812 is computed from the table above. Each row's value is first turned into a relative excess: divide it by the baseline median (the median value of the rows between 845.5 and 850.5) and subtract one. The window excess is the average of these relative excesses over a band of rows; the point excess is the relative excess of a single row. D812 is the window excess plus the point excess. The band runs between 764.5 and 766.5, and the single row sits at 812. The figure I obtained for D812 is 0.94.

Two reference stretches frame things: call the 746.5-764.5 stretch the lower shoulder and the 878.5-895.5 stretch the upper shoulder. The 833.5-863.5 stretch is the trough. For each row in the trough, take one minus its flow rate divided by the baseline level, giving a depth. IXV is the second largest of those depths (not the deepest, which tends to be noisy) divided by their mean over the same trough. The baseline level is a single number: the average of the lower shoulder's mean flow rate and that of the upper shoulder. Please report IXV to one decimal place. 1.8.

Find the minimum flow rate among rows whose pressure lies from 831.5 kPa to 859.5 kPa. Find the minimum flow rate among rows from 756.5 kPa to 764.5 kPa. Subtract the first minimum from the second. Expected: 1.6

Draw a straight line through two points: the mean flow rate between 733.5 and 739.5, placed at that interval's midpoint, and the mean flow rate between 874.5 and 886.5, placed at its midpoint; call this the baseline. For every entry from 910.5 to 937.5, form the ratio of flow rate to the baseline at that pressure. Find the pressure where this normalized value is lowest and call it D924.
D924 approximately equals 932 kPa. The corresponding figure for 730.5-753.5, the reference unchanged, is 733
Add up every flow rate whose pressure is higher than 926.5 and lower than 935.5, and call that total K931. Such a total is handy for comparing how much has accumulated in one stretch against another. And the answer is 26.9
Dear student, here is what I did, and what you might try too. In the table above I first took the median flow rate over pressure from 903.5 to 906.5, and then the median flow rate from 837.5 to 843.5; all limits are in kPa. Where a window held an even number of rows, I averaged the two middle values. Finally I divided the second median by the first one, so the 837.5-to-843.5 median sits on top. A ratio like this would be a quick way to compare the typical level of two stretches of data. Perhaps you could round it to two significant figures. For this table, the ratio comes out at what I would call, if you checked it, 0.73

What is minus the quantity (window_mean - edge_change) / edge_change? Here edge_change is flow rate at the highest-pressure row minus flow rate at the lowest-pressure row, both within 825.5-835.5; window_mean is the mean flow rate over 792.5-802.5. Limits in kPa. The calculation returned 10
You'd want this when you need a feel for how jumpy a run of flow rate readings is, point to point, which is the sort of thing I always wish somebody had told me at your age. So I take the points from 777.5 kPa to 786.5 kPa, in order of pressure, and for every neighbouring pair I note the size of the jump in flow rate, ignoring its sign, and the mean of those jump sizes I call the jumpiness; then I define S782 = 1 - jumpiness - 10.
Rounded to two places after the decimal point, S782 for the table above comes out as -9.11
